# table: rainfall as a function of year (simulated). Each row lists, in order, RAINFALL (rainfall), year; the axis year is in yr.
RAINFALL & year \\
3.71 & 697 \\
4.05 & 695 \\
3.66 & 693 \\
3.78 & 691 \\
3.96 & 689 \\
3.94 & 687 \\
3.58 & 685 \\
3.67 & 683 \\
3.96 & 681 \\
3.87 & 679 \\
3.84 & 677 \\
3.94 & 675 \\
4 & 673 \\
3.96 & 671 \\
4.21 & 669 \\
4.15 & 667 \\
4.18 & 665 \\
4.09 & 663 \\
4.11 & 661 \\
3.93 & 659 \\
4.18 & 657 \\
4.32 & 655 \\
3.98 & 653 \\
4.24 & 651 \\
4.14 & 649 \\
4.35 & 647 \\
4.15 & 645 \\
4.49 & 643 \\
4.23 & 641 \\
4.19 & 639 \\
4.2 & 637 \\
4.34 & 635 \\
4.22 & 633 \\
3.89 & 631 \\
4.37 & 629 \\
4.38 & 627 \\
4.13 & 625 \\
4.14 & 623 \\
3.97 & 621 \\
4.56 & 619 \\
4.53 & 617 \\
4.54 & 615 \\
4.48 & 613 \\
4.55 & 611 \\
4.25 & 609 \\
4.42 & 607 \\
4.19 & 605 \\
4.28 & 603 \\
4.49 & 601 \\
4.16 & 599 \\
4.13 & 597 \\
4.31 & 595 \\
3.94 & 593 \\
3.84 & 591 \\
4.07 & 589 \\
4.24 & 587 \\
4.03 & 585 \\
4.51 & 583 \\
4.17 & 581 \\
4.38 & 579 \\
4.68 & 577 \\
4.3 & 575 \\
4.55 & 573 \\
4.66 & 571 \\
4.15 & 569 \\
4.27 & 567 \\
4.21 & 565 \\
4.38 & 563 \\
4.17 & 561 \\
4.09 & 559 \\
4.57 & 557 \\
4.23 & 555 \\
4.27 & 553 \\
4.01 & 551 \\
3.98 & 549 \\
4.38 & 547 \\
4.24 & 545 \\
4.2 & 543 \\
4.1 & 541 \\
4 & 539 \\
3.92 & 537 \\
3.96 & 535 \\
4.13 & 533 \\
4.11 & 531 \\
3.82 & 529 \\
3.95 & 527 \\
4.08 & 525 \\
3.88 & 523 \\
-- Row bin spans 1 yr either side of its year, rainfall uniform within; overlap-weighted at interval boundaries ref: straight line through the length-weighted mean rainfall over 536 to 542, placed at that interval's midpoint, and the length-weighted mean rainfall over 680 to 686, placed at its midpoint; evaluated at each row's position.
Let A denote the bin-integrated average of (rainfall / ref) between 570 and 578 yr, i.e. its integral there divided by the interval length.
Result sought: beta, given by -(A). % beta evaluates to -1.15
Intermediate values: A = 1.15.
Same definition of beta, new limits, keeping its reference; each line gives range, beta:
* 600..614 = -1.13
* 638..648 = -1.12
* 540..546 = -1.05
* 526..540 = -0.99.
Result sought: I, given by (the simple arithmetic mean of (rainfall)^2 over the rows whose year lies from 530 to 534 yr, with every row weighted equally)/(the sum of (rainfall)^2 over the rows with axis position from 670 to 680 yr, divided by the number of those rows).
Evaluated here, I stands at 1.10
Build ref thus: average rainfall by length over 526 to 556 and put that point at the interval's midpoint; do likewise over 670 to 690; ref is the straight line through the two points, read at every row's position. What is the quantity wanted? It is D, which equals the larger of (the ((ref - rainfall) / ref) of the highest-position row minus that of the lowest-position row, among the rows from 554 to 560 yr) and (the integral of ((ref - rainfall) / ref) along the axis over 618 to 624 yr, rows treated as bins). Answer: 0.03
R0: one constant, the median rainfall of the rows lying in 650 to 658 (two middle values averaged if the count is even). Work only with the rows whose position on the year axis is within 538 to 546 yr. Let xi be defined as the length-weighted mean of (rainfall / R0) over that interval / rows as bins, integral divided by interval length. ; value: 0.98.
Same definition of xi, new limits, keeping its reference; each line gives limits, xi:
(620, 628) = 0.99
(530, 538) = 0.96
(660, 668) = 0.98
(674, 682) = 0.93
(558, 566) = 1.00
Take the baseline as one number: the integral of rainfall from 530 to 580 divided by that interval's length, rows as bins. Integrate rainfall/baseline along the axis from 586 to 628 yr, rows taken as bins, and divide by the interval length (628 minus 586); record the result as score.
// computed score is 1.01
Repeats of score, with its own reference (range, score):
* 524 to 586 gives 0.99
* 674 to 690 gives 0.91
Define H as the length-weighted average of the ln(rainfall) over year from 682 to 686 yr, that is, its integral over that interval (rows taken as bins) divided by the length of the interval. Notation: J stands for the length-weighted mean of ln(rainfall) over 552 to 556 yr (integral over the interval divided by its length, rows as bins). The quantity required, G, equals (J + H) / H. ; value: 2.12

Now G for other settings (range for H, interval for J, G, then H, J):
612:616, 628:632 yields 1.94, 1.51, 1.42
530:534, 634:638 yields 2.03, 1.42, 1.45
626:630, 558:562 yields 1.96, 1.48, 1.42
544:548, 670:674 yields 1.95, 1.46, 1.38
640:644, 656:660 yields 1.95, 1.47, 1.40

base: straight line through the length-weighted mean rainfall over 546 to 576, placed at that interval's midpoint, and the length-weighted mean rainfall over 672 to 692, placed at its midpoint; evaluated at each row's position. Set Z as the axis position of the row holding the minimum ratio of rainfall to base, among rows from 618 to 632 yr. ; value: 631 yr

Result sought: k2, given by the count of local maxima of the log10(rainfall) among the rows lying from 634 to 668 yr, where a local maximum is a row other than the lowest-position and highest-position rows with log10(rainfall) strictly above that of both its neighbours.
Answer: 6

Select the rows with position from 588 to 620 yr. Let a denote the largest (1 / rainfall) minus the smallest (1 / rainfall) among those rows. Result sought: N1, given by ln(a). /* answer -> -3.19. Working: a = 0.0411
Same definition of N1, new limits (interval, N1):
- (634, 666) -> -3.45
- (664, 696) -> -3.17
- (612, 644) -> -3.28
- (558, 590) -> -3.37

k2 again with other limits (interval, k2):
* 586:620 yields 5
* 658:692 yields 6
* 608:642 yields 6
